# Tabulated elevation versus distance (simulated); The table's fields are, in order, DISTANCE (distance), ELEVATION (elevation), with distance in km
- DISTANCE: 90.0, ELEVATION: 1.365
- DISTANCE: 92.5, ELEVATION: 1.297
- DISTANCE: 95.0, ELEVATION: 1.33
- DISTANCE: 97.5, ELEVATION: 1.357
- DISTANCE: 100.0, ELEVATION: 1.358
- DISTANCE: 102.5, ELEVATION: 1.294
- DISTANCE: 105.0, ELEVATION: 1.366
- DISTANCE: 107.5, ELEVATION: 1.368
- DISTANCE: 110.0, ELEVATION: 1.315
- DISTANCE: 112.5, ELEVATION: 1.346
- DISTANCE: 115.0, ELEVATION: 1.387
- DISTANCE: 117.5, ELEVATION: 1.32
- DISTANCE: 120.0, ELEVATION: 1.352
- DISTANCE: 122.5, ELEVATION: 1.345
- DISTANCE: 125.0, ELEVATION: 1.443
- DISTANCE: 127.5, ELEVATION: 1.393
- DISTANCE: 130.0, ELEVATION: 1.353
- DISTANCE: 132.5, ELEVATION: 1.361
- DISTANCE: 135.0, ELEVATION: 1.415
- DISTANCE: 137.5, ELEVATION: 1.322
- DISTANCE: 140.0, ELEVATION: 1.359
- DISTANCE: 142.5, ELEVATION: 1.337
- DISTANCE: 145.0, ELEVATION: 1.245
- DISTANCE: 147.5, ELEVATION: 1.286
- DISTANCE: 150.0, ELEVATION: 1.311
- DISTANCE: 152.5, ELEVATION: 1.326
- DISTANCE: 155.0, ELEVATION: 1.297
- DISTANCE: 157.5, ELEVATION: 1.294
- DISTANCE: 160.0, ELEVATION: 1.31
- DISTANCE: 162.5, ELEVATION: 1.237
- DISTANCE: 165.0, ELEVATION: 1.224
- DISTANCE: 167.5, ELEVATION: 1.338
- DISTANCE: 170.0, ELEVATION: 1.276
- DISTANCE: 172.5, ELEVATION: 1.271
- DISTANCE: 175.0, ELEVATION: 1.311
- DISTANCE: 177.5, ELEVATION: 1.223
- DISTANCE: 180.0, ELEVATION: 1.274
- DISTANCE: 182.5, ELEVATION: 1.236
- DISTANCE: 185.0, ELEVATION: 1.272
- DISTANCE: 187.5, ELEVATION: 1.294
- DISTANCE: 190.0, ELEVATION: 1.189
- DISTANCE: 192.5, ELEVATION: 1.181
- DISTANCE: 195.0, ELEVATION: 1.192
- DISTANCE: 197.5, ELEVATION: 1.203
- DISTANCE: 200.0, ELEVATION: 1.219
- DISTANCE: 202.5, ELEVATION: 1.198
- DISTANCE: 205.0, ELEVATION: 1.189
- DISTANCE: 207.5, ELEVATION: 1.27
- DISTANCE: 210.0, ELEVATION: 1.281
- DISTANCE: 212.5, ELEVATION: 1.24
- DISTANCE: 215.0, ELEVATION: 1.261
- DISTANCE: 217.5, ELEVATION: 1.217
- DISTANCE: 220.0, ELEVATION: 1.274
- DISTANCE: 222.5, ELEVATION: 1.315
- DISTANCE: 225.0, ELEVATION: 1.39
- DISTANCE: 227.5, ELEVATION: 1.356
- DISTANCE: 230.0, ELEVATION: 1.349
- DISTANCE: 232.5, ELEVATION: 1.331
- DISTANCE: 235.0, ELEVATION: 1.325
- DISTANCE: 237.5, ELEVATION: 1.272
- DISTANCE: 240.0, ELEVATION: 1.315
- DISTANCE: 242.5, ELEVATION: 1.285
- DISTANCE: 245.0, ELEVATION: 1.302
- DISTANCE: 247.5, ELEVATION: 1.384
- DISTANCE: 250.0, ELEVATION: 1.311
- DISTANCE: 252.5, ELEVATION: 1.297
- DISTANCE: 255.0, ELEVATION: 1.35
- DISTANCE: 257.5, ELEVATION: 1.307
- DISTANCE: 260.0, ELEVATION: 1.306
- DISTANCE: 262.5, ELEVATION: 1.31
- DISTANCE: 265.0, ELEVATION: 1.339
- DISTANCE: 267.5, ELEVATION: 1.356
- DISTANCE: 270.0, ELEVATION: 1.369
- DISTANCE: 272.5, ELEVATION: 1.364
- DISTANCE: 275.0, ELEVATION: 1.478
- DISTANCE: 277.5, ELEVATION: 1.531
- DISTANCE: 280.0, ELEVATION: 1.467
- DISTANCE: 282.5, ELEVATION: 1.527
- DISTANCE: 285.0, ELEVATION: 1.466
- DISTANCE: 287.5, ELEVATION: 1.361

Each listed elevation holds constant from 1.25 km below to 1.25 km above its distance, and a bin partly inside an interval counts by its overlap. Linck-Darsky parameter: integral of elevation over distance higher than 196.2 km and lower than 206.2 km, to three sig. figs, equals 12.0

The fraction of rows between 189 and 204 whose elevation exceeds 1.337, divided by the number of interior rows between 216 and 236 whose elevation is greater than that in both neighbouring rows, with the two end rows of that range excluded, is 0.00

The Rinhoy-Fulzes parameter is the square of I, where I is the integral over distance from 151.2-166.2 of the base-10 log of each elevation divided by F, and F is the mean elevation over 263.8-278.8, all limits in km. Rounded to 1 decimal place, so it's 0.4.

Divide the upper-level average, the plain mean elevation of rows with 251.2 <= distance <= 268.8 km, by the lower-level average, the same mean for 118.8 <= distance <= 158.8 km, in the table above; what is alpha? 0.99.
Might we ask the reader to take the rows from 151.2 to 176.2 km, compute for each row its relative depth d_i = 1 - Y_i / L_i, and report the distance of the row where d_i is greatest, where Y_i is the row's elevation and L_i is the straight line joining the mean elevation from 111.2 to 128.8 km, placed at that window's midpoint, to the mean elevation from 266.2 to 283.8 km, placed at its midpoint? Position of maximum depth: 165.0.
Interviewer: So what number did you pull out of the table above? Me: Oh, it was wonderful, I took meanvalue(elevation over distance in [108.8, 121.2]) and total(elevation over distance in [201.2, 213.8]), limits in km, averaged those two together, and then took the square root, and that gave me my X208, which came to 1.94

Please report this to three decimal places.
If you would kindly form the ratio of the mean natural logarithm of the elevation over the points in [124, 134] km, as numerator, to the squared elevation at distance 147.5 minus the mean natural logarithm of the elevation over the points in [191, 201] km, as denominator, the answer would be 0.222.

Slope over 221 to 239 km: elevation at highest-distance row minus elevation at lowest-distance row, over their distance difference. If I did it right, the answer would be -0.0029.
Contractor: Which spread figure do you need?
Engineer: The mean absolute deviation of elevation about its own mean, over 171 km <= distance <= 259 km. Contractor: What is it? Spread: 0.046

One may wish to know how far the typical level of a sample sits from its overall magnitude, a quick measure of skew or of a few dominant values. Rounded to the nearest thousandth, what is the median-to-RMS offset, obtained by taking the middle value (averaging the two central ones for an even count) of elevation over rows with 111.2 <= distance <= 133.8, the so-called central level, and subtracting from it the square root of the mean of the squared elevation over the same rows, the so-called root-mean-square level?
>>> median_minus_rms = -0.014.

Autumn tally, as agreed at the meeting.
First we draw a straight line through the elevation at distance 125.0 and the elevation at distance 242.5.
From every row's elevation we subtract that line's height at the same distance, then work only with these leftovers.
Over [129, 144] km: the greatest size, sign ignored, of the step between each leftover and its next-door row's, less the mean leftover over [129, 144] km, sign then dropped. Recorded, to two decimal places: 0.16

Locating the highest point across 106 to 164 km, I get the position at 125.0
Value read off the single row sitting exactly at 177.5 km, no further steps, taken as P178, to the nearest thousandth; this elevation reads 1.223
